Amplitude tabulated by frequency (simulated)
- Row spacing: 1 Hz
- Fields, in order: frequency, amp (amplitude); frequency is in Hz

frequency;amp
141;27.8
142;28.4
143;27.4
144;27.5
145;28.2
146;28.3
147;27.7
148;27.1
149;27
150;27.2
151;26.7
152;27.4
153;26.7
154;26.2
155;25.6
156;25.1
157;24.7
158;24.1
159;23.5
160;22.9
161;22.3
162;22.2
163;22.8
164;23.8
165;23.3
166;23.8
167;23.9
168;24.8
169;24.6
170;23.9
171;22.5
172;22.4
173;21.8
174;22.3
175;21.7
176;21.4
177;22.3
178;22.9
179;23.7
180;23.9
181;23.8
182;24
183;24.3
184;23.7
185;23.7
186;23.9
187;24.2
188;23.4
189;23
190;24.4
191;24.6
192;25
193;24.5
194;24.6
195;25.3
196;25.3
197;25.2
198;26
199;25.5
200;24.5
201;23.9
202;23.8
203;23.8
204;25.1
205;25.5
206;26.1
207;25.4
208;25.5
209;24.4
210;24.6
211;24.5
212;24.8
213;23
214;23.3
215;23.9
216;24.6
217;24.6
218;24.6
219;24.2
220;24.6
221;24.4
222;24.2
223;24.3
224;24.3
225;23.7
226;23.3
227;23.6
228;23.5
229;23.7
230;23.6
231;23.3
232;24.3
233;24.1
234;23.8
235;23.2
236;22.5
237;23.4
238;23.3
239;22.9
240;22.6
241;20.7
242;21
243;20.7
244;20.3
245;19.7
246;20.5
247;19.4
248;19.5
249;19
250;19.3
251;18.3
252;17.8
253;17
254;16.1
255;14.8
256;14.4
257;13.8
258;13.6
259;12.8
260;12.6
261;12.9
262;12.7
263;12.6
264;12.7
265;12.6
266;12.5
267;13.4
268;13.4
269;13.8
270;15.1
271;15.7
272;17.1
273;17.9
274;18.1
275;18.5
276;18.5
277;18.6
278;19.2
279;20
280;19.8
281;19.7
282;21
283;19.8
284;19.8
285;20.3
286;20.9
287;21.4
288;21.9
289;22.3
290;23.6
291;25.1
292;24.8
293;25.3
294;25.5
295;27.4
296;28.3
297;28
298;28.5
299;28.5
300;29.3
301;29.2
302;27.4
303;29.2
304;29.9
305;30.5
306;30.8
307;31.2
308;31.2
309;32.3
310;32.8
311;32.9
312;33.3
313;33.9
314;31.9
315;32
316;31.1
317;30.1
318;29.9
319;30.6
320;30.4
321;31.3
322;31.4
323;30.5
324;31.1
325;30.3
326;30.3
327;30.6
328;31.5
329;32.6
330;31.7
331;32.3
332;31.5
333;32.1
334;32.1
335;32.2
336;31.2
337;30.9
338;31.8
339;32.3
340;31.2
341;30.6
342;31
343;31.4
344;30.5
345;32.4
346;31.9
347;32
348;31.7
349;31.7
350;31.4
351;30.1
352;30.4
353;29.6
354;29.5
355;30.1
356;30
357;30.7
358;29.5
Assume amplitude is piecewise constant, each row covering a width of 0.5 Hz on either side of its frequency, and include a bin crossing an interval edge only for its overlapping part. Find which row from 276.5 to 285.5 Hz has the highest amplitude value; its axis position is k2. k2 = 282 Hz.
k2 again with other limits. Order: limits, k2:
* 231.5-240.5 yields 232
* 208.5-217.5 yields 212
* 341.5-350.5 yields 345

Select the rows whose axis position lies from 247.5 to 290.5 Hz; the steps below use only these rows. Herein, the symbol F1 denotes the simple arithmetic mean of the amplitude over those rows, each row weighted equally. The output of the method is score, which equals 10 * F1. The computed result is 171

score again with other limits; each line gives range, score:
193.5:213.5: 248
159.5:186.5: 232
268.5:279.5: 175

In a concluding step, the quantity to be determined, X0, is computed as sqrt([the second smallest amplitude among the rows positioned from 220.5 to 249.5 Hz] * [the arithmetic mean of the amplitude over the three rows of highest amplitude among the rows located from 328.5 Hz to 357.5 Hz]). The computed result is 25.1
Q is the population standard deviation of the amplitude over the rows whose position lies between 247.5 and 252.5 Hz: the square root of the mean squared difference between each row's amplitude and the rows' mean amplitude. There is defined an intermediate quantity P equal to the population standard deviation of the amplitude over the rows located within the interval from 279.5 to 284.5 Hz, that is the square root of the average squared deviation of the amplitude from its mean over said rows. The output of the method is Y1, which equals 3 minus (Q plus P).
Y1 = 1.87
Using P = 0.49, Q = 0.6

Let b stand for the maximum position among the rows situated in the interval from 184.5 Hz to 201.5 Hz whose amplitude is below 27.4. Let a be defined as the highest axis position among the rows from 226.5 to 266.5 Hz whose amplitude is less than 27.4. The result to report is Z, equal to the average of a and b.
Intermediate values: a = 266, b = 201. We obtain 233.5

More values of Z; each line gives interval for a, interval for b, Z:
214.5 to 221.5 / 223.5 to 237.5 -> 229.0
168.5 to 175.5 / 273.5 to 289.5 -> 232.0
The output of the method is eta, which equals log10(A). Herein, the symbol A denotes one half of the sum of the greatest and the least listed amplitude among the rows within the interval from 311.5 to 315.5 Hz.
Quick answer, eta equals 1.52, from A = 33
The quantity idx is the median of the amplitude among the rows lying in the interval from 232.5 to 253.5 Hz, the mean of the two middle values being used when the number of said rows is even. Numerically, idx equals 20.7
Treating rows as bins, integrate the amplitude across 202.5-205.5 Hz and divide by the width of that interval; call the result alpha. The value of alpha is 24.8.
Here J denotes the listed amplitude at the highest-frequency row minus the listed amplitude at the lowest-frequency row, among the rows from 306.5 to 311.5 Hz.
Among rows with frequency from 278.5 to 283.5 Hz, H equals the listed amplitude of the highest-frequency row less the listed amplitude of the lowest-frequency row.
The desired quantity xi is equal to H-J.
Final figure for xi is -1.9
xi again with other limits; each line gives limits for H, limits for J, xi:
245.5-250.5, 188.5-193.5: -2.7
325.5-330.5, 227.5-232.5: 0.6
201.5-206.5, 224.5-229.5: 2.3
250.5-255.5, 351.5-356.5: -3.1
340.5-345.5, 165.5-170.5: 1.7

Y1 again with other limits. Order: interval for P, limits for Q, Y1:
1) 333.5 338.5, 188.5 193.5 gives 1.81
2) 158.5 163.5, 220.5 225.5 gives 2.28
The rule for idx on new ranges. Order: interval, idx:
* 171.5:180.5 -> 22.3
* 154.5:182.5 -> 23.6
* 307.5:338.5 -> 31.5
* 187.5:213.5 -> 24.6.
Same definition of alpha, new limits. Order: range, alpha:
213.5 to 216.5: 23.9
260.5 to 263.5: 12.7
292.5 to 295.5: 26.1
